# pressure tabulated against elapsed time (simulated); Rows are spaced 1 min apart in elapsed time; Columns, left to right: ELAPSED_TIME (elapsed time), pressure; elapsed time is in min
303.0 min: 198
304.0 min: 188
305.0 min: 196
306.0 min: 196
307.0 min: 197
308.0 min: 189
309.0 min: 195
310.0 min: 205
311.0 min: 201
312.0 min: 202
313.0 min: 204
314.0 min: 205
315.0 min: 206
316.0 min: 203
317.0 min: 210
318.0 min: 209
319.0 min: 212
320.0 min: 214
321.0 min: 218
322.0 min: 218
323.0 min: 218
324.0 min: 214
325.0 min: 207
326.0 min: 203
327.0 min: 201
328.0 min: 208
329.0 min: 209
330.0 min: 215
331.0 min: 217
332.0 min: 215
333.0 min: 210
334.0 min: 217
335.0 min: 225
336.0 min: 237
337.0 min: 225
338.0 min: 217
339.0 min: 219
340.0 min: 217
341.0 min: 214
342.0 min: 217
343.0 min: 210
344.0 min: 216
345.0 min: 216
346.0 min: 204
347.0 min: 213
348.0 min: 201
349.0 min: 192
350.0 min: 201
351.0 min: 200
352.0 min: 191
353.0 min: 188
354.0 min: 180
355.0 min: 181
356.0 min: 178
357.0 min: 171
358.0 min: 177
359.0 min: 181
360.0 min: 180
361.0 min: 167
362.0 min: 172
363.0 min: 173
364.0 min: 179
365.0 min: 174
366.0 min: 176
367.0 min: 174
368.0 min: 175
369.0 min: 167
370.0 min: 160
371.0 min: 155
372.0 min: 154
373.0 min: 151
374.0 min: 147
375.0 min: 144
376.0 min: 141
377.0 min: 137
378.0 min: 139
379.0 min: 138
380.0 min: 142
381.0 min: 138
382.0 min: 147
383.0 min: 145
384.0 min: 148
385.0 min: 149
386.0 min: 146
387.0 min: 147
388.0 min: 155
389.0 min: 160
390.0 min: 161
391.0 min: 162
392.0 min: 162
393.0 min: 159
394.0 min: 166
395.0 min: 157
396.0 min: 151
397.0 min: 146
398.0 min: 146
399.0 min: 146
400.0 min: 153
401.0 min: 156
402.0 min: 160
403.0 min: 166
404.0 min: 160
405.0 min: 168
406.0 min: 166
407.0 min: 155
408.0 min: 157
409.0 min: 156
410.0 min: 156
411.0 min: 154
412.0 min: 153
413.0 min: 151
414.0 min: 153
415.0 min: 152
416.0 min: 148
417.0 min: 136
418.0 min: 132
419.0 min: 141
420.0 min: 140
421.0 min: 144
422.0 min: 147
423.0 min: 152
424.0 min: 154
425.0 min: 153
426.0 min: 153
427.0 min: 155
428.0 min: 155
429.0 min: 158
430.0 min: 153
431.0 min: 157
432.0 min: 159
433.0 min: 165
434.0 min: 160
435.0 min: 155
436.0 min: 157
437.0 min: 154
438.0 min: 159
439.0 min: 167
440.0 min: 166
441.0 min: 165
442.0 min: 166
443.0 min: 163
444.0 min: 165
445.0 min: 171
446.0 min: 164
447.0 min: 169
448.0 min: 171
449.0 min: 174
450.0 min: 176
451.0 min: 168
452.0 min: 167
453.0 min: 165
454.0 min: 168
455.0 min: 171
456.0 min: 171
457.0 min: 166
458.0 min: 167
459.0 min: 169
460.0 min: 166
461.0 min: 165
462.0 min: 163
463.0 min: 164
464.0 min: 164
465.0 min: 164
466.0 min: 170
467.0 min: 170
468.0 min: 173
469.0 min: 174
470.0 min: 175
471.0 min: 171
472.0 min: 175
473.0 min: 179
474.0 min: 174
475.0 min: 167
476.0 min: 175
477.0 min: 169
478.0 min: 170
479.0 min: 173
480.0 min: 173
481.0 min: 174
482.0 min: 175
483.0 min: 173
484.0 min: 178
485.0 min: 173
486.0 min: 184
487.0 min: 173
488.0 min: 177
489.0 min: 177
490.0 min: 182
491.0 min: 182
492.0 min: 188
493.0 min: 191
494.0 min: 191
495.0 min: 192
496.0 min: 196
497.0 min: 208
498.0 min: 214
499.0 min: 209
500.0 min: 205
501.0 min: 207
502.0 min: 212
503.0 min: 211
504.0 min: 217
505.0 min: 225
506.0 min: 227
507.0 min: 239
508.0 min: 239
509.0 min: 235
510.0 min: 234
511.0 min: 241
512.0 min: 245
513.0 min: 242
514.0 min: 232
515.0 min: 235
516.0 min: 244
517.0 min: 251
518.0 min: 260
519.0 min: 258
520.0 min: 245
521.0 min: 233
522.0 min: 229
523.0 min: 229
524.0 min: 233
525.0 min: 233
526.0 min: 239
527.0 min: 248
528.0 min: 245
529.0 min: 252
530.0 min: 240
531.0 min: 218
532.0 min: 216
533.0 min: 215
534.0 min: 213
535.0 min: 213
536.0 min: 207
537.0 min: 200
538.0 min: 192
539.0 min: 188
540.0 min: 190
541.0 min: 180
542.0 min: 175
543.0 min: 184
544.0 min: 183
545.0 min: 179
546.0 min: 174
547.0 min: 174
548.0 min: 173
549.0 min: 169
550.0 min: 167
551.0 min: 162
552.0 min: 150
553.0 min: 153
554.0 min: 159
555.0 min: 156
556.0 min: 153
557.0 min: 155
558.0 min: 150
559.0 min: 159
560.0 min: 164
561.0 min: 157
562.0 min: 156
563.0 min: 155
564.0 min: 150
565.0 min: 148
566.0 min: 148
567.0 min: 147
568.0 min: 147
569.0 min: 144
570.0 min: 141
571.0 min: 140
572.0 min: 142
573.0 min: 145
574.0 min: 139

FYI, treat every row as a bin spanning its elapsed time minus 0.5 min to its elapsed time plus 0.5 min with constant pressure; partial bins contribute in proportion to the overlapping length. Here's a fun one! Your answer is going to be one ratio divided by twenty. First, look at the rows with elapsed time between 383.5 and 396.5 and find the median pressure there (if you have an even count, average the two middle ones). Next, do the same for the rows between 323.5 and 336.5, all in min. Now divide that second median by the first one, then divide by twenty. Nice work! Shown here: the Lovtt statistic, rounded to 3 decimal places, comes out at 0.068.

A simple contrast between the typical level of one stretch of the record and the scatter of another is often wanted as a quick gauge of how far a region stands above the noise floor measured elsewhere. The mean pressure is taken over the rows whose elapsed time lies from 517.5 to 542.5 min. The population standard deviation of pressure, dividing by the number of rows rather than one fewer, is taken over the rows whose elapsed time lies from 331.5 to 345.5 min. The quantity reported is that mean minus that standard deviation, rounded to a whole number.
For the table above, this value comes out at 215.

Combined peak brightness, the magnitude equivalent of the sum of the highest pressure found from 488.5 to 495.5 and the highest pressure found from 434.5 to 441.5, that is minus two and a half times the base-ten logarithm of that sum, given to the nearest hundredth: -6.39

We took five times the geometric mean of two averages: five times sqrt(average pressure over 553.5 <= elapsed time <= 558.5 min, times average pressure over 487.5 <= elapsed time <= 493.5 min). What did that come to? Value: 841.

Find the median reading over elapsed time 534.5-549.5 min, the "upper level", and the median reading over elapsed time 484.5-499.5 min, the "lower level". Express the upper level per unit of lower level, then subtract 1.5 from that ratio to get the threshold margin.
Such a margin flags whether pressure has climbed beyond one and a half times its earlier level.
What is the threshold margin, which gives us -0.5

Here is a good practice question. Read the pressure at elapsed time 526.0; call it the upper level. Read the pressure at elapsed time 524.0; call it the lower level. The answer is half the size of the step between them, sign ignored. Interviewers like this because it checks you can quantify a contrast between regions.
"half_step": 3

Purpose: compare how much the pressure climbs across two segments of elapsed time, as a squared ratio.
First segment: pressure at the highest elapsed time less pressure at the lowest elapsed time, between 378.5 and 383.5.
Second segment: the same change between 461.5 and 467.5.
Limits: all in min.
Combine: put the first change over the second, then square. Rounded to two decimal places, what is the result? 1.00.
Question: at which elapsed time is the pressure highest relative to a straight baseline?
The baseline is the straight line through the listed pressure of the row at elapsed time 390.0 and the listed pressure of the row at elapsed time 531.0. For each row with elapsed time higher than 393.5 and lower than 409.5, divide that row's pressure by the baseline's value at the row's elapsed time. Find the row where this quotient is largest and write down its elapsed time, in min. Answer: 394.0 min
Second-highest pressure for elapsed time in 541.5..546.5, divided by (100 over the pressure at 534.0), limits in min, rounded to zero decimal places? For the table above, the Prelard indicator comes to 390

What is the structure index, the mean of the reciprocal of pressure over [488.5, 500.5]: 0.0052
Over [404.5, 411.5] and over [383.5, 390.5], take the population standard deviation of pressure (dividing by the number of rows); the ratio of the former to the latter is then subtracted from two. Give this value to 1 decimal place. 1.1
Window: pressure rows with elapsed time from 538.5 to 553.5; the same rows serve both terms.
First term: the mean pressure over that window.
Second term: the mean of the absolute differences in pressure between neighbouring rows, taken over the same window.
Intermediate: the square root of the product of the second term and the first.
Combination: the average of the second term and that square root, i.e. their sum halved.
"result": 16.2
